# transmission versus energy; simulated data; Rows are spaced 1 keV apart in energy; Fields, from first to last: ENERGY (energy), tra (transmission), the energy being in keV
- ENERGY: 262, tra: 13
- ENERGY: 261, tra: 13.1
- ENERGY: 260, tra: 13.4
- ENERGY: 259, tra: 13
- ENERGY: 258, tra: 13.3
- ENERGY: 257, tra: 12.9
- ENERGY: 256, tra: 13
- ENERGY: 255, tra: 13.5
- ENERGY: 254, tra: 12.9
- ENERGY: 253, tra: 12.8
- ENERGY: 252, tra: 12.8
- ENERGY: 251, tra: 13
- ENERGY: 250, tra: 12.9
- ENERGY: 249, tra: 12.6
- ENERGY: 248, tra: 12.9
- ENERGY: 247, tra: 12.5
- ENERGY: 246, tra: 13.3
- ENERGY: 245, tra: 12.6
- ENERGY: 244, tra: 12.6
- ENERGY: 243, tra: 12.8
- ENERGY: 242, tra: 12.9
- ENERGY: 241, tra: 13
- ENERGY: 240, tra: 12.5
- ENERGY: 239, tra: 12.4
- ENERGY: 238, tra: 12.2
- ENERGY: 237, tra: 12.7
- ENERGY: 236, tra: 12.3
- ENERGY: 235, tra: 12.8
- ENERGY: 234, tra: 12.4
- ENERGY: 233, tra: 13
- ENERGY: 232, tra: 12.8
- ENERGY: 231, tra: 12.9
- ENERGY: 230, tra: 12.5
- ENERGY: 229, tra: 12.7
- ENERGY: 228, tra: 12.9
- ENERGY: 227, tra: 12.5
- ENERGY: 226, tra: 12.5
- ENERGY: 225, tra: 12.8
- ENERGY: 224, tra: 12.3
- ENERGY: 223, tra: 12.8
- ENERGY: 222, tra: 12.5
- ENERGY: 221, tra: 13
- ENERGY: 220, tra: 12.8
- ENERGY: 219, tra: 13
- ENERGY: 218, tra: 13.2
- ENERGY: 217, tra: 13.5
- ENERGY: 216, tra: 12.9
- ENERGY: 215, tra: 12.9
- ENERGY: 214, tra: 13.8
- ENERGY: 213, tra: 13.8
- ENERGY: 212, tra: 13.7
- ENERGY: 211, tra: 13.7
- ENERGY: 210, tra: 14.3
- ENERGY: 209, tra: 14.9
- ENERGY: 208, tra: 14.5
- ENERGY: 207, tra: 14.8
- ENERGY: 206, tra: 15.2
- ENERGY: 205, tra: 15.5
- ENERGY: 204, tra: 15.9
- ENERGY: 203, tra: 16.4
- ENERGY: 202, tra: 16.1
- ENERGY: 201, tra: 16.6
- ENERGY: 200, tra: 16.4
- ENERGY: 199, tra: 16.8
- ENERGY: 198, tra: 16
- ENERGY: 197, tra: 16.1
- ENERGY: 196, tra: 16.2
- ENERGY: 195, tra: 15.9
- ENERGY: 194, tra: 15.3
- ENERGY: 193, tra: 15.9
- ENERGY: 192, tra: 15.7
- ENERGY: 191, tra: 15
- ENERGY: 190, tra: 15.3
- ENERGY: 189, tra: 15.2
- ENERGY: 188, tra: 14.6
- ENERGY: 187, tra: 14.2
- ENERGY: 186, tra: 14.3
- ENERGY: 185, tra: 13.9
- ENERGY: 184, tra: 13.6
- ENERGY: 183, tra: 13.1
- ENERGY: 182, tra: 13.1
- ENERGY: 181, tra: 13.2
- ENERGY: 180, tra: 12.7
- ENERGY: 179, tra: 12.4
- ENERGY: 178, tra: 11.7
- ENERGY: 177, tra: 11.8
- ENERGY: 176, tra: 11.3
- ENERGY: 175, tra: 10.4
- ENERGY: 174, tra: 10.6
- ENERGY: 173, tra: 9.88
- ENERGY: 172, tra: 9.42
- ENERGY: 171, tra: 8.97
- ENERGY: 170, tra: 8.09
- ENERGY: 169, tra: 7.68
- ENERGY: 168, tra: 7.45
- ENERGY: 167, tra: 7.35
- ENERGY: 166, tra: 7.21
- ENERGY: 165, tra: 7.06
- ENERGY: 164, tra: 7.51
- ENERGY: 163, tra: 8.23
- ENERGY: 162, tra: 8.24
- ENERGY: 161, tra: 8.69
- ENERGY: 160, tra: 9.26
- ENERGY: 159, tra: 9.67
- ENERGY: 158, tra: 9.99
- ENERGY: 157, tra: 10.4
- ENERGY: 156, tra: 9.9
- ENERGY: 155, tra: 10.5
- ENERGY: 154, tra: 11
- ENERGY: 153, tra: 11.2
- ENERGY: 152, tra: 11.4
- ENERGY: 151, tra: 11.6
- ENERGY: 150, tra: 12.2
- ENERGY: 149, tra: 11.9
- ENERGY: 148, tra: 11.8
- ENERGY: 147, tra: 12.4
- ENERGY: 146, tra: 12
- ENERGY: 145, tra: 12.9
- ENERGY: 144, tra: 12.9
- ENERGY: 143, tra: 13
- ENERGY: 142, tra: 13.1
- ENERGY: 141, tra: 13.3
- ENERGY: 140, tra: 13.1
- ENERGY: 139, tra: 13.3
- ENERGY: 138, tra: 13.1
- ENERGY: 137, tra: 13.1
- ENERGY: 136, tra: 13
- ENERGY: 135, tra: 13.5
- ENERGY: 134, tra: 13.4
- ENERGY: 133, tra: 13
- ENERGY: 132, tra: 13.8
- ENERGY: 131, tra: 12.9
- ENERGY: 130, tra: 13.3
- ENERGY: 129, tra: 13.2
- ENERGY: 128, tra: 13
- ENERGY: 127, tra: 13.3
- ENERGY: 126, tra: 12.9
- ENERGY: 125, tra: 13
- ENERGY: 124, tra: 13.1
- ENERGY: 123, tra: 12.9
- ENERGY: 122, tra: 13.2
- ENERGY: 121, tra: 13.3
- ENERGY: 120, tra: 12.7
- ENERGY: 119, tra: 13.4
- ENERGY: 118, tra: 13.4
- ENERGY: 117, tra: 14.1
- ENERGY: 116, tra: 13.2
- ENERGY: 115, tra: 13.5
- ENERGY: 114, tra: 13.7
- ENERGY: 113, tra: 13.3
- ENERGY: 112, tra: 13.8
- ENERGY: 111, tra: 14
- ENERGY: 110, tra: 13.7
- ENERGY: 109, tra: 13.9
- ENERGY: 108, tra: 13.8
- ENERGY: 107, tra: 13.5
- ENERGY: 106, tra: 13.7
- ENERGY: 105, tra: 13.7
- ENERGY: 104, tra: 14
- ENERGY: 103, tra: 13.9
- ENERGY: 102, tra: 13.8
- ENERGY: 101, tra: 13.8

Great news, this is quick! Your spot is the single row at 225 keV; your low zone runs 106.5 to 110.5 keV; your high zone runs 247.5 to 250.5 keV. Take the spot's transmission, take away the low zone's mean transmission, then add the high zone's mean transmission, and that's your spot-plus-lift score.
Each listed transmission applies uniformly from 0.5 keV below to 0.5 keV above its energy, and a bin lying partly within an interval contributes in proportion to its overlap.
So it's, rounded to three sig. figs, 11.9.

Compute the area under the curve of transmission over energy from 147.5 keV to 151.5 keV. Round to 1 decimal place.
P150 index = 47.5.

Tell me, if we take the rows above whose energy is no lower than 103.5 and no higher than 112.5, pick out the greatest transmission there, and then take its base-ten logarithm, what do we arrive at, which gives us 1.146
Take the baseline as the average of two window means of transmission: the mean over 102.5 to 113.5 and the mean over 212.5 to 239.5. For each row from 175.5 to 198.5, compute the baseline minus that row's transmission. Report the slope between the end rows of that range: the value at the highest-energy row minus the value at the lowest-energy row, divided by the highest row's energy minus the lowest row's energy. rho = -0.214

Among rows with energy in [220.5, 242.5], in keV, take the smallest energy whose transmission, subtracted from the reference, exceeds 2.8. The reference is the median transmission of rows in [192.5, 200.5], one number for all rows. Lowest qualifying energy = 221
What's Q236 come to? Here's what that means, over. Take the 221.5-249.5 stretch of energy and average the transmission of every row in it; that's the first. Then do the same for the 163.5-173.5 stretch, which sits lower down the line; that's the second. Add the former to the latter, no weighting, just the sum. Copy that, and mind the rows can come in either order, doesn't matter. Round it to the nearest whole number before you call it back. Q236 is 21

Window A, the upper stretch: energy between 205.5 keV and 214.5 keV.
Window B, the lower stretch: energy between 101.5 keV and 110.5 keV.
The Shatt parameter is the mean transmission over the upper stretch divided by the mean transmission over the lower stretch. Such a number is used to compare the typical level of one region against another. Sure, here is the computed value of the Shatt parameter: 1.04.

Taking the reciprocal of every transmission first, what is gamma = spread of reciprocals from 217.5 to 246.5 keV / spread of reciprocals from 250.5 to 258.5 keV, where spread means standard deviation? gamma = 1.2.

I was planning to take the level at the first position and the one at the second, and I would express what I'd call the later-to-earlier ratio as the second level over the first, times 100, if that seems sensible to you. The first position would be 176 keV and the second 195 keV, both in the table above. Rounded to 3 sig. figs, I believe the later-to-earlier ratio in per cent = 141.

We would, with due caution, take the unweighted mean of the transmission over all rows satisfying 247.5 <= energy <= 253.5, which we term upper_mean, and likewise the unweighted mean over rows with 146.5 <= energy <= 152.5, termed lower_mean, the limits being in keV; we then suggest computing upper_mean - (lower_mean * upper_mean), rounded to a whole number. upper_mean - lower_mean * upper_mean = -140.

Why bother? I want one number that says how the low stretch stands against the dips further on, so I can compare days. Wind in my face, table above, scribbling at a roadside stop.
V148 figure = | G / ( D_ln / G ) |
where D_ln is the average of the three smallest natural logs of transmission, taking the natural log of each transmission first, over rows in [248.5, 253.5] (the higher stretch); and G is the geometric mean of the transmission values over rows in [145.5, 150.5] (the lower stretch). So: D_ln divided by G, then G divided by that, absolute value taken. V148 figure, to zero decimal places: 57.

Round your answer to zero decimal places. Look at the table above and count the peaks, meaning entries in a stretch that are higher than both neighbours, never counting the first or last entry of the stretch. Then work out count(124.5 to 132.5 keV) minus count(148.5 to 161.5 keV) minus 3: -3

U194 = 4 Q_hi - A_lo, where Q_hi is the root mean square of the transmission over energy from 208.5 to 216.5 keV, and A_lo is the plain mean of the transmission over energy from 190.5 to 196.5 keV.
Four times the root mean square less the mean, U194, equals 39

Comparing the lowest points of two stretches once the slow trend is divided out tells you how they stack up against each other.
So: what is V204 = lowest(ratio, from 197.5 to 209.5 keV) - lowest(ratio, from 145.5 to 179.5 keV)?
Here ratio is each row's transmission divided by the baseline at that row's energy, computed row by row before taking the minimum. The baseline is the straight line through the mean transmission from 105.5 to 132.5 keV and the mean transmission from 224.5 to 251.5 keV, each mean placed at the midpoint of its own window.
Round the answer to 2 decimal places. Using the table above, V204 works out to 0.59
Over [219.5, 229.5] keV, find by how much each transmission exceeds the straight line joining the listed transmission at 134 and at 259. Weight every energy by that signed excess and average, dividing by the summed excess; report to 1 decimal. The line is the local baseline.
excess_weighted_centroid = 224.7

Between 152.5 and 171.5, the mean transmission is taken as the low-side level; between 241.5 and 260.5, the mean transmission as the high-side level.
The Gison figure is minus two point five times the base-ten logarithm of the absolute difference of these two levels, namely -1.5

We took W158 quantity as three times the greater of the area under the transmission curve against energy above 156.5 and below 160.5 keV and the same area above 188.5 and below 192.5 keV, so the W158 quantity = 184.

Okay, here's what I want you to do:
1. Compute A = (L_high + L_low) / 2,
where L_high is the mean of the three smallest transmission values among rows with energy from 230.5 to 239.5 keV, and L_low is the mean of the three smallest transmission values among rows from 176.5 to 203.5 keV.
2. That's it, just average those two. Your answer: 12.1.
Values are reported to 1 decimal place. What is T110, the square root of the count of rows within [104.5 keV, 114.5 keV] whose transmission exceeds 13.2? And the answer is 3.2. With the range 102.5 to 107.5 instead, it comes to 2.2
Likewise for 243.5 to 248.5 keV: 1.0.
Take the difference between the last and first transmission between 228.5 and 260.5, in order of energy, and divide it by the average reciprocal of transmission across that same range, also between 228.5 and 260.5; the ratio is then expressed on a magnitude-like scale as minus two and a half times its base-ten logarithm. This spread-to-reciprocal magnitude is -2.4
